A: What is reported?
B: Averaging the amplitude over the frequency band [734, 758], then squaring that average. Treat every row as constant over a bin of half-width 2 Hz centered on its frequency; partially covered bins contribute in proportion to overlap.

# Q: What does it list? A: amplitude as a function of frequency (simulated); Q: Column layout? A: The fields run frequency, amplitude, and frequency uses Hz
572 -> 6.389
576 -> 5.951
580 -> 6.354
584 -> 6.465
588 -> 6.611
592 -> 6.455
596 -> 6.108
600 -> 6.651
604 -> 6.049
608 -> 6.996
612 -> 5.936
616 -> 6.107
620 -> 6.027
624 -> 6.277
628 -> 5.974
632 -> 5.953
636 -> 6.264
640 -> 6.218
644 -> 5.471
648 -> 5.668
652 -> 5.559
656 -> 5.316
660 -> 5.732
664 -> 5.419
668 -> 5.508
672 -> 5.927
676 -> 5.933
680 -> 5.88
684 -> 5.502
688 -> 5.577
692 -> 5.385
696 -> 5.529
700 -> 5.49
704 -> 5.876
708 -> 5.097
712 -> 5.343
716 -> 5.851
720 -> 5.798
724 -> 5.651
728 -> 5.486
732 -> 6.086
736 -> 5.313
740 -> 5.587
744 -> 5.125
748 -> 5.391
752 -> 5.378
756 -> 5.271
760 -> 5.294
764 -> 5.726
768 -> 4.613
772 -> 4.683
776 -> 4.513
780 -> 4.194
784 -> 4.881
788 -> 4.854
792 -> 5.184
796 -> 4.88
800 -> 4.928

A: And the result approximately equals 29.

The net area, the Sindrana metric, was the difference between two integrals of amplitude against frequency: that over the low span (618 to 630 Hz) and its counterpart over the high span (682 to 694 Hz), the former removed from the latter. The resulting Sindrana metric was -7.3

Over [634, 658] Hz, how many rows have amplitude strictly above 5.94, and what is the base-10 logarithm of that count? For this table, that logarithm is 0.3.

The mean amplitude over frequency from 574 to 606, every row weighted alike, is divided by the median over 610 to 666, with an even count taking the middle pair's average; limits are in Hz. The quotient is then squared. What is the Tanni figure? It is 1.13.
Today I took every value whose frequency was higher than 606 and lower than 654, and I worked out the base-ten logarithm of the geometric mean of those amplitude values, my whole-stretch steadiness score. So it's 0.78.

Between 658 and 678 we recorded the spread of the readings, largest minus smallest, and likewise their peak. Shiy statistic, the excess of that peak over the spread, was 5.42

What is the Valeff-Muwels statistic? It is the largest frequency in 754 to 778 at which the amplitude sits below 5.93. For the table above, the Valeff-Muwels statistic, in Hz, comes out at 776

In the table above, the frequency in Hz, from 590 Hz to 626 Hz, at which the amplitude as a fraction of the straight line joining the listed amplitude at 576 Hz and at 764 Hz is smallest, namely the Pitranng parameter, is 612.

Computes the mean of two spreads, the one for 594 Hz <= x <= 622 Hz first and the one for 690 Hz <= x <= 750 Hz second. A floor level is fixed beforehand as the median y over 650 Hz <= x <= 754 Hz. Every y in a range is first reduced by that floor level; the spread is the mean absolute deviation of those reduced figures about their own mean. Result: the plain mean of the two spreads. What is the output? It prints 0.27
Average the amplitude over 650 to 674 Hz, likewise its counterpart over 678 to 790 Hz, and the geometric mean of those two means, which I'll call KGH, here 5.45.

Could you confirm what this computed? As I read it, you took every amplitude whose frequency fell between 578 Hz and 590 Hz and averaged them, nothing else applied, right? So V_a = 6.5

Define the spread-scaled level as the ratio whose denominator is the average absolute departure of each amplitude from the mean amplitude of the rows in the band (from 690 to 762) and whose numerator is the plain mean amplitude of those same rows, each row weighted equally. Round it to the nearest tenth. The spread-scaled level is 26.1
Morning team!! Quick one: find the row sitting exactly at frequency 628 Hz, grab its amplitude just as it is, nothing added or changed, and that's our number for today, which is 5.974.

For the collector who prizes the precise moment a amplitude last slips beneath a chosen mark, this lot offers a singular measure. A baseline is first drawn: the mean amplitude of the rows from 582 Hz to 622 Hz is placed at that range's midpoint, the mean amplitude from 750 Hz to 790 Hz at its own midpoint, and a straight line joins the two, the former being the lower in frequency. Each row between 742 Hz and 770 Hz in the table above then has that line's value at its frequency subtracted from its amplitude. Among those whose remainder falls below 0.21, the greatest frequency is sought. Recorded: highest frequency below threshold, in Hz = 768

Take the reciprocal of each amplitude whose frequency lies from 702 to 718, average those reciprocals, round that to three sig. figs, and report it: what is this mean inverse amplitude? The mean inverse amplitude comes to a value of 0.181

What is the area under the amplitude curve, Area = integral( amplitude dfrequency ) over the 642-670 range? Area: 155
